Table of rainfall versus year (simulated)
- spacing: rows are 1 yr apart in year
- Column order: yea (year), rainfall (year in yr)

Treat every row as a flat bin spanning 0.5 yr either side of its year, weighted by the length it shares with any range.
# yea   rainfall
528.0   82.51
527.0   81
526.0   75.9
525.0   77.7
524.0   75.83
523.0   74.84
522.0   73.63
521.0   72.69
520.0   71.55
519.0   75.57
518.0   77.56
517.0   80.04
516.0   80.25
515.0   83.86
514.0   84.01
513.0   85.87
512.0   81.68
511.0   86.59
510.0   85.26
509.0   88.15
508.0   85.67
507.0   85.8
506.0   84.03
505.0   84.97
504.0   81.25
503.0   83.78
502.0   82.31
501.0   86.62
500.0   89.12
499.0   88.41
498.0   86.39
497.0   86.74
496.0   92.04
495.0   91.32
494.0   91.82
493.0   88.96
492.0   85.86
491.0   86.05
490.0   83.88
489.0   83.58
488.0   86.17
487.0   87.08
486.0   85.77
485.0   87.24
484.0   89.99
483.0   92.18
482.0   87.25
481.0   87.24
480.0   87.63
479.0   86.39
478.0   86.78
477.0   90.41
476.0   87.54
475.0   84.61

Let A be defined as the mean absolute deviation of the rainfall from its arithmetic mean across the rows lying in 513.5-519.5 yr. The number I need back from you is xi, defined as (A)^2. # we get 6.2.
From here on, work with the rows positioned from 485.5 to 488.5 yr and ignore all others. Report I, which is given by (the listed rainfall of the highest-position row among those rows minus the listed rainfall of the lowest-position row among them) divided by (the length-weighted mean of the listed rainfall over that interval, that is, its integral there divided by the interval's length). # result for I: 0.005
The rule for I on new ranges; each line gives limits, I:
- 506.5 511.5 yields 0.009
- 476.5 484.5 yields -0.005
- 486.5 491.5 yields -0.012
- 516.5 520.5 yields -0.111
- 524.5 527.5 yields 0.042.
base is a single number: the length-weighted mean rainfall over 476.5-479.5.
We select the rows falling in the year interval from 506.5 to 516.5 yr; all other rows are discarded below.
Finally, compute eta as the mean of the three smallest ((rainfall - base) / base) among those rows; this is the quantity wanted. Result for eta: -0.067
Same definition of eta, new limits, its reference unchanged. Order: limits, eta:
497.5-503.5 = -0.042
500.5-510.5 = -0.062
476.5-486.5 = -0.018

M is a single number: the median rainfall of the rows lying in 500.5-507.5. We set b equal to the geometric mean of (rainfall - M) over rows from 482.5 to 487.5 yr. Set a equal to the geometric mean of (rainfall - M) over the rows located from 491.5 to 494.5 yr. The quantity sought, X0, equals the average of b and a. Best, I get 4.0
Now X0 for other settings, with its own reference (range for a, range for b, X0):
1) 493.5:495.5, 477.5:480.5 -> 5.2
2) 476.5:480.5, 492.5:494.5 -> 4.8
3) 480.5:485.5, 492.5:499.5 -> 4.6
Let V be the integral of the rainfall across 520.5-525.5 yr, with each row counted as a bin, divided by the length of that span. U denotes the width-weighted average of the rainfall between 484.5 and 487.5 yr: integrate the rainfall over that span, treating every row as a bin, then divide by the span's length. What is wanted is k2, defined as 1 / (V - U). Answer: -0.1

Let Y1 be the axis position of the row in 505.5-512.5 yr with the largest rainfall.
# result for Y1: 509.0 yr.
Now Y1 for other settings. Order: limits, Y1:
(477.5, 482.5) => 480.0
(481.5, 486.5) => 483.0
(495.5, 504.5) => 496.0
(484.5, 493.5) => 493.0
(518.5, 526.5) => 525.0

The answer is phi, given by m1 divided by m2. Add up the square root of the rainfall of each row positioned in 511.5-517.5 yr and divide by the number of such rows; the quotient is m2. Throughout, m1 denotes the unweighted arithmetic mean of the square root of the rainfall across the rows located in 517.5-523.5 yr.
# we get 0.95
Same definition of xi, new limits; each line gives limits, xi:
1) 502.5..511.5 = 1.9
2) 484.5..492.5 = 1.0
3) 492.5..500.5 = 3.2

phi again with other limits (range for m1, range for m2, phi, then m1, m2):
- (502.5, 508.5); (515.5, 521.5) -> 1.05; 9.18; 8.73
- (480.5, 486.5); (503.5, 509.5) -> 1.02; 9.39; 9.22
